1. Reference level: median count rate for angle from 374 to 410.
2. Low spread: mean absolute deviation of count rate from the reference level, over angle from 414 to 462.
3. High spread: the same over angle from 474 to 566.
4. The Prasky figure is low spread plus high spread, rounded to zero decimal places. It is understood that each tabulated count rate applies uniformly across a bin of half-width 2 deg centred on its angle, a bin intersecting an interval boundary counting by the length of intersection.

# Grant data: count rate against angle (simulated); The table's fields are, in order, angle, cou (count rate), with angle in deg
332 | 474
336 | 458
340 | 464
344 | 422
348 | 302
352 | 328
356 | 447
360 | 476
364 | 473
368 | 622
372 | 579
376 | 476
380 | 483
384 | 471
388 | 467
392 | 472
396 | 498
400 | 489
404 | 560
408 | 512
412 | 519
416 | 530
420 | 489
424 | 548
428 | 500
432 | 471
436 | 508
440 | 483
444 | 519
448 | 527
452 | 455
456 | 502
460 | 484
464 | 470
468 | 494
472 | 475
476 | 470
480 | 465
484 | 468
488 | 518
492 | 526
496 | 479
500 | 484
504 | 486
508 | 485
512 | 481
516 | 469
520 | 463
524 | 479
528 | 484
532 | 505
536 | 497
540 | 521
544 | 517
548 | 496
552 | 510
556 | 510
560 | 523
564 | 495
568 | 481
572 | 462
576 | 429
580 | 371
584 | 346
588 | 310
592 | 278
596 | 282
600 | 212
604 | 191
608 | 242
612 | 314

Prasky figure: 42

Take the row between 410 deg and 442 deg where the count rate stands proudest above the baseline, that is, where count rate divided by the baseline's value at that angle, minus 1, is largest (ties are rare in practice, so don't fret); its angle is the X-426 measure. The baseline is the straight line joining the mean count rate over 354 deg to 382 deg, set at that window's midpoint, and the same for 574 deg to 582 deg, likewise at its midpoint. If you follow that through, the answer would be 424 deg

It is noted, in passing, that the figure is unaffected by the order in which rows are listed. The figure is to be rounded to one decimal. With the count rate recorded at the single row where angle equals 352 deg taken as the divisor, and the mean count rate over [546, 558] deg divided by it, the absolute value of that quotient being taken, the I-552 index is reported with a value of 1.5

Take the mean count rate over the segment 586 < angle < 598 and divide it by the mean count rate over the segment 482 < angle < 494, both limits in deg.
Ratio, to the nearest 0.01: 0.58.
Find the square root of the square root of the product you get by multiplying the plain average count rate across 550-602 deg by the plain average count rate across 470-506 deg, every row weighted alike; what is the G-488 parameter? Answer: 21.0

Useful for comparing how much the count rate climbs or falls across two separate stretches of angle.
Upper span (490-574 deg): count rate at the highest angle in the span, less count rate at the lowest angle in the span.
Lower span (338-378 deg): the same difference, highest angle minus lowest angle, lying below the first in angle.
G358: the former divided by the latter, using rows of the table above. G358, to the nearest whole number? -5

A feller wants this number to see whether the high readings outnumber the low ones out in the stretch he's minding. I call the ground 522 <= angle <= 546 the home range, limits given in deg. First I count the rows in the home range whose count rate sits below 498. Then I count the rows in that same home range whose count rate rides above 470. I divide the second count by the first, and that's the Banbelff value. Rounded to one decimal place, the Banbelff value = 2.0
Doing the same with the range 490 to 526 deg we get 0.9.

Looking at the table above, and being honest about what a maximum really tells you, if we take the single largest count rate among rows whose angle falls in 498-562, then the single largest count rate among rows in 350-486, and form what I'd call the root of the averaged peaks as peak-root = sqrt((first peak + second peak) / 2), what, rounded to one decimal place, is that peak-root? 23.9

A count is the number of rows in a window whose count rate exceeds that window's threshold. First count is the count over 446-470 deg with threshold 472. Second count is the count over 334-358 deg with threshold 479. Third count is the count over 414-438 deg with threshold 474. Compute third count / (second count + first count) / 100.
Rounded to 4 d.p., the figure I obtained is 0.0125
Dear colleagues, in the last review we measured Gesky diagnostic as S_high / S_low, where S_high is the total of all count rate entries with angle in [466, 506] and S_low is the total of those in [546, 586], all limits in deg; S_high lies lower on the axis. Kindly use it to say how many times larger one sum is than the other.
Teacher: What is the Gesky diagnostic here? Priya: 1.05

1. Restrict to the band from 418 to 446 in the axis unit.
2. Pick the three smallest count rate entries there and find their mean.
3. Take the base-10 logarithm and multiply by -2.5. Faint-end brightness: -6.705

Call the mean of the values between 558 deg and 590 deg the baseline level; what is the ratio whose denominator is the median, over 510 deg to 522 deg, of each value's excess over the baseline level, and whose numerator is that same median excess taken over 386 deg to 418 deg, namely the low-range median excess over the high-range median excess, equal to 1.9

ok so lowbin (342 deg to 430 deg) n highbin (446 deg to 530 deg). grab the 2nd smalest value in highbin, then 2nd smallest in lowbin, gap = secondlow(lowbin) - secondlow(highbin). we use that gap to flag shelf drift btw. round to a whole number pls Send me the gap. -135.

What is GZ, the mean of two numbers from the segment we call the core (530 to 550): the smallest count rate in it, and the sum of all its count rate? 1516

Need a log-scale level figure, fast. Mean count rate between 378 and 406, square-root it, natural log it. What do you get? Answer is 3.10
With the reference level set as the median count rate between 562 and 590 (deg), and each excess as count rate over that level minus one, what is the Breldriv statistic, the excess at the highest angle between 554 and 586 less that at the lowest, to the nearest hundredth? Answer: -0.38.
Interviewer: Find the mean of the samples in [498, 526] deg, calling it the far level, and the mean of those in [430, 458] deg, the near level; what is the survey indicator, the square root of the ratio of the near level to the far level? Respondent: 1.017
